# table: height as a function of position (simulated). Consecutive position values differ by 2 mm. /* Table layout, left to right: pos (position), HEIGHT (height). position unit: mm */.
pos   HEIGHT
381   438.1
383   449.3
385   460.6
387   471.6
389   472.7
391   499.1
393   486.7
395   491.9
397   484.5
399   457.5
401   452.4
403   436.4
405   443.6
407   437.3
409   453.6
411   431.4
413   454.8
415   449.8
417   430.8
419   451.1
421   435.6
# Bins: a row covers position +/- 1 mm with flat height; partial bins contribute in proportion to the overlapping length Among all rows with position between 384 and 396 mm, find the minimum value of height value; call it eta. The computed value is 460.6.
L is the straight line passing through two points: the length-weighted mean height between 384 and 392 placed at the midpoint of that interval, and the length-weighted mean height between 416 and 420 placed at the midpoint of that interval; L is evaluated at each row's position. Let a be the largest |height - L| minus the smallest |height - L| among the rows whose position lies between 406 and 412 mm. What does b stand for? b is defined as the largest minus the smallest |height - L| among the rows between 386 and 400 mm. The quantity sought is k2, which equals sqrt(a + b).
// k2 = 6.3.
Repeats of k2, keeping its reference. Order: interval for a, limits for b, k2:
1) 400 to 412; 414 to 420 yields 5.1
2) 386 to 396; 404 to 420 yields 6.3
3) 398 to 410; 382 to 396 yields 7.1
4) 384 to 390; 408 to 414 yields 5.7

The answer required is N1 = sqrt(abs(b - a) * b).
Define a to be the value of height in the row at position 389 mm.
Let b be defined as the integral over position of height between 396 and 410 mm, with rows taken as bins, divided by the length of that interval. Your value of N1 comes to 96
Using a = 472.7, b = 452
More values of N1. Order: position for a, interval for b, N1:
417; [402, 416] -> 76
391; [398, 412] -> 156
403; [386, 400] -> 146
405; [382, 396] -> 124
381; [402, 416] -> 50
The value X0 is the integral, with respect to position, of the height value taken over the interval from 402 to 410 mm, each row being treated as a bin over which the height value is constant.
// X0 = 3542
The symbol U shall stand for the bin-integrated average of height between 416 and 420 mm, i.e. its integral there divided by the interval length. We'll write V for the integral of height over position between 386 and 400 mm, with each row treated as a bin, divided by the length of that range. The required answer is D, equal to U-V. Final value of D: -40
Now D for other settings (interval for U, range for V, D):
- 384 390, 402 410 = 26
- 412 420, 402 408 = 8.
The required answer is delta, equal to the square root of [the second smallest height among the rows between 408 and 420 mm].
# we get 20.8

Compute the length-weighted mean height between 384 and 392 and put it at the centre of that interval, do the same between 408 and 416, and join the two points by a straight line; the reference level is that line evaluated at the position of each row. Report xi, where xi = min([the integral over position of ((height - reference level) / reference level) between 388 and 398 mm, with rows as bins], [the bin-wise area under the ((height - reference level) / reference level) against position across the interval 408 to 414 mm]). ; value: -0.03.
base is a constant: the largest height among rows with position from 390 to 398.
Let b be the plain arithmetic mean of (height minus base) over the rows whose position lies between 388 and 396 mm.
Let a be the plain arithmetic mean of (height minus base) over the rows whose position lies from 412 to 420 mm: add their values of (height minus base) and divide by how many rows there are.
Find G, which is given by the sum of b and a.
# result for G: -64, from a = -52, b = -11.5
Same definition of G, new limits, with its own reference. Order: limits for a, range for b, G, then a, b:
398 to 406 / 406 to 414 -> -106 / -52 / -54.8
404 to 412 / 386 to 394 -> -74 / -58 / -16.6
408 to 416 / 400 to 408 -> -108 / -52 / -56.7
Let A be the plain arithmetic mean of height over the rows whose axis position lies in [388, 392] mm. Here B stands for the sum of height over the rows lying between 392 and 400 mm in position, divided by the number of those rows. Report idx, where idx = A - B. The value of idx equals 6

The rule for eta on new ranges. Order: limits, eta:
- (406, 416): 431.4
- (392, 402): 452.4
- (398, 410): 436.4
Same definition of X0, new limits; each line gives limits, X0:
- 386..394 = 3860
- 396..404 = 3662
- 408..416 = 3579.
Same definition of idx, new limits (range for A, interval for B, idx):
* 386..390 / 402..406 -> 32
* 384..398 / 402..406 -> 41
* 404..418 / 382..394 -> -30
